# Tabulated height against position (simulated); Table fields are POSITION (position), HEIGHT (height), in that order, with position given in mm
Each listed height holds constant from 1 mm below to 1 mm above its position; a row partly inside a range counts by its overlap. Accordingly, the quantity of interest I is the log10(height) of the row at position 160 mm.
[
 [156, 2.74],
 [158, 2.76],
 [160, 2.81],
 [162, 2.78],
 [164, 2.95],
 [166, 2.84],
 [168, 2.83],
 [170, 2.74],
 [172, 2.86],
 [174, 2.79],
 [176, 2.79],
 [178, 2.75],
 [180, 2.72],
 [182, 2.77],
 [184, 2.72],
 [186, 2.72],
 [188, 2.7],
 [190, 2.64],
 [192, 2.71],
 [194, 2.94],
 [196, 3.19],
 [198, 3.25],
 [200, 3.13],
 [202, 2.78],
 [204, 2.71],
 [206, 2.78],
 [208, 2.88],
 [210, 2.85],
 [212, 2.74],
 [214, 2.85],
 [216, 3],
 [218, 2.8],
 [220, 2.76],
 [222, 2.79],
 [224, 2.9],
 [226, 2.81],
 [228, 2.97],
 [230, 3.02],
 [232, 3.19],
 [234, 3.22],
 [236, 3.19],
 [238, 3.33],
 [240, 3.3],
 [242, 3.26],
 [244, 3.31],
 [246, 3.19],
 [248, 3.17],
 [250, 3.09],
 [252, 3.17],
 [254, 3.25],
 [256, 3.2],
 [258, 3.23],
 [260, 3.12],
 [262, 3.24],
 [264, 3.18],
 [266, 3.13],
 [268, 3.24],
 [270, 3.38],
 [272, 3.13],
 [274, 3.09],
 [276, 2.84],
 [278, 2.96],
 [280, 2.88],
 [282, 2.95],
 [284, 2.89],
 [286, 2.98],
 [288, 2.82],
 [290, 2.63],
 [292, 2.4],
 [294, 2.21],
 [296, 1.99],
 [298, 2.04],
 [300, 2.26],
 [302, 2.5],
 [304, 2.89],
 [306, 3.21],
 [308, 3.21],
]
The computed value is 0.449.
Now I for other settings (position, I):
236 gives 0.504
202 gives 0.444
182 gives 0.442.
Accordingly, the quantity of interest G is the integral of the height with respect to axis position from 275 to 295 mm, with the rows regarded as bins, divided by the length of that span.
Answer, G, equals 2.76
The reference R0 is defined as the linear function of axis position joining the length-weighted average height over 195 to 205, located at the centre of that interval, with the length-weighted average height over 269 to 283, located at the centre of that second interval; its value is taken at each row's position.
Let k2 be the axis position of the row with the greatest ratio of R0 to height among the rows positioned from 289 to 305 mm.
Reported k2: 296 mm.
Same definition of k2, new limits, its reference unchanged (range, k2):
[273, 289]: 288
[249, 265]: 250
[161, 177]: 170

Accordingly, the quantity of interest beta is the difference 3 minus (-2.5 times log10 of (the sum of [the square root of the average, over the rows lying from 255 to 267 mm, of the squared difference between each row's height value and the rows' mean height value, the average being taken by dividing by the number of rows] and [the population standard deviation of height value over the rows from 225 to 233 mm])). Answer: 1.1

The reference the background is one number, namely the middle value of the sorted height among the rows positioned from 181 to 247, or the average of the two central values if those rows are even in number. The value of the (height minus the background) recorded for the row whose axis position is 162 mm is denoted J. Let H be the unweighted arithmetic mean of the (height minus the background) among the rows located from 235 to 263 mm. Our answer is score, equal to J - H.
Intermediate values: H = 0.34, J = -0.1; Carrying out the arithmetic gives -0.4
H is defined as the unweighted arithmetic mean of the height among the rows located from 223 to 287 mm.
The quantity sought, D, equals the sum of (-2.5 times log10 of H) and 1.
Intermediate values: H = 3.12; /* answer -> -0.24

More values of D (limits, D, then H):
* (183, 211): -0.14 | 2.86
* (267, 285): -0.21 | 3.04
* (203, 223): -0.12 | 2.82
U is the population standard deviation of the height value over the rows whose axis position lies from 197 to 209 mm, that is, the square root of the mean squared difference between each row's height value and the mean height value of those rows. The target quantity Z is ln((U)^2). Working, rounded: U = 0.20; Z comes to -3.2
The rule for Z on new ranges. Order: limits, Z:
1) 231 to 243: -5.9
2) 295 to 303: -3.2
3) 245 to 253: -6.5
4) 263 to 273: -4.7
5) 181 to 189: -7.3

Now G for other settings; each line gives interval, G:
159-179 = 2.81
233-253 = 3.22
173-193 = 2.73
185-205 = 2.88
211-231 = 2.86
